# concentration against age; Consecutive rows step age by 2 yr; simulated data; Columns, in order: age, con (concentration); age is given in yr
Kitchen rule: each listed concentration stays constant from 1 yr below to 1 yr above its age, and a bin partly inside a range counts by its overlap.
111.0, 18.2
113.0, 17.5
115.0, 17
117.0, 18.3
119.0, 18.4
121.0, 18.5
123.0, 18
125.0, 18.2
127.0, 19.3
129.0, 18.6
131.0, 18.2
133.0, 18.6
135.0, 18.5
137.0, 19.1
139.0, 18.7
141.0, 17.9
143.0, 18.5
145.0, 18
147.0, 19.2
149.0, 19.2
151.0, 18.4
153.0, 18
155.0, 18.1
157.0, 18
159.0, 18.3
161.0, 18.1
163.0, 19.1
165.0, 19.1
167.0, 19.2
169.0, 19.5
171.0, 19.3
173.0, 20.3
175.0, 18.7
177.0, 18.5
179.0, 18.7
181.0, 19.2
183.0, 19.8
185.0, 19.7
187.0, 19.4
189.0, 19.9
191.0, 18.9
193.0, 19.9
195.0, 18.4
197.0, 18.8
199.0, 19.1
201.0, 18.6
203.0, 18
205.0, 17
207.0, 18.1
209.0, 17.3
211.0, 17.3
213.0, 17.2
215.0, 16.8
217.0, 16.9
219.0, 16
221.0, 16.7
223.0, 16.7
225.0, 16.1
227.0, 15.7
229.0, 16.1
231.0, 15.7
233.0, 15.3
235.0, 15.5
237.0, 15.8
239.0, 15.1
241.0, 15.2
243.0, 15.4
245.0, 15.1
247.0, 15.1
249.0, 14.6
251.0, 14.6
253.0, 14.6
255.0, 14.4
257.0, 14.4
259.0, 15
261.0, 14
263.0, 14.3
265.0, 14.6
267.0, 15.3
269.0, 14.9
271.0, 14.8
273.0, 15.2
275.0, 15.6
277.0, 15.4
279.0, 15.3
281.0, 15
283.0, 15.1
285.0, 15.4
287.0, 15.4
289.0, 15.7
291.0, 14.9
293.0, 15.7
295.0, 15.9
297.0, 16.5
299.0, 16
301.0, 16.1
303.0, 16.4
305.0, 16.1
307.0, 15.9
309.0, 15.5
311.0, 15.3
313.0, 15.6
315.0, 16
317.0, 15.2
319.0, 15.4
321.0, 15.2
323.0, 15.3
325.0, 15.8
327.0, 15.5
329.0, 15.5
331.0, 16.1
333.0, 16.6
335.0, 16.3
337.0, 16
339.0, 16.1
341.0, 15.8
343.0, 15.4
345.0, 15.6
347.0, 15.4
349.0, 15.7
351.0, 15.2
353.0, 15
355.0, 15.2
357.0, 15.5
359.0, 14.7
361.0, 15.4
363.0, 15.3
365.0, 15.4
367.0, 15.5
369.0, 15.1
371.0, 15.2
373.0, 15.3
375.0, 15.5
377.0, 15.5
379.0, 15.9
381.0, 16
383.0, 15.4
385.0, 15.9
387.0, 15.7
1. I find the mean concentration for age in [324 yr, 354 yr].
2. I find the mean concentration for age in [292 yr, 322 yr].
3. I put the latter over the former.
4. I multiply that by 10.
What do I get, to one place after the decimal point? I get 10.0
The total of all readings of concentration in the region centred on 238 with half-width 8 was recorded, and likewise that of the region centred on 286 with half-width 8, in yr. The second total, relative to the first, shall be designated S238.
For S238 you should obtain 1.00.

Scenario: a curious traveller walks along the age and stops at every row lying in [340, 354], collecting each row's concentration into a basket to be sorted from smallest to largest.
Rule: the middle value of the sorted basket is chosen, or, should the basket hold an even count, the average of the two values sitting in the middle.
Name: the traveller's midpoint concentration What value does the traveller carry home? 15.4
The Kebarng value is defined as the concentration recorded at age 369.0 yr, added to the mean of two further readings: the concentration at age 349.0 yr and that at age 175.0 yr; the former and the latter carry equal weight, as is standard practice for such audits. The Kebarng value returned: 32.3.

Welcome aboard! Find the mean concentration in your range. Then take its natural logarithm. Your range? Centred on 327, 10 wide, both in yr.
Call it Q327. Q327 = 2.75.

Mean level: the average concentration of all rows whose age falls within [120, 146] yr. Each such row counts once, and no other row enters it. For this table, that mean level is 18.5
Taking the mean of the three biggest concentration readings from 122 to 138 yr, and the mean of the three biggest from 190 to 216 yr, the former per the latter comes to 0.98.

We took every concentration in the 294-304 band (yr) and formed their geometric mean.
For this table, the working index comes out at 16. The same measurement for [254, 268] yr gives 15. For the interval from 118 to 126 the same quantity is 18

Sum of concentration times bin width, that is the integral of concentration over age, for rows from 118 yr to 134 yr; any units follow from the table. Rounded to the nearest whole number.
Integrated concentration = 296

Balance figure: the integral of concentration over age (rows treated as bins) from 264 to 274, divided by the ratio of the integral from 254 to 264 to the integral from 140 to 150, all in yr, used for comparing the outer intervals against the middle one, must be 193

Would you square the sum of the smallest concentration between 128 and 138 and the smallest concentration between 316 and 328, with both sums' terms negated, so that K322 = 1116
